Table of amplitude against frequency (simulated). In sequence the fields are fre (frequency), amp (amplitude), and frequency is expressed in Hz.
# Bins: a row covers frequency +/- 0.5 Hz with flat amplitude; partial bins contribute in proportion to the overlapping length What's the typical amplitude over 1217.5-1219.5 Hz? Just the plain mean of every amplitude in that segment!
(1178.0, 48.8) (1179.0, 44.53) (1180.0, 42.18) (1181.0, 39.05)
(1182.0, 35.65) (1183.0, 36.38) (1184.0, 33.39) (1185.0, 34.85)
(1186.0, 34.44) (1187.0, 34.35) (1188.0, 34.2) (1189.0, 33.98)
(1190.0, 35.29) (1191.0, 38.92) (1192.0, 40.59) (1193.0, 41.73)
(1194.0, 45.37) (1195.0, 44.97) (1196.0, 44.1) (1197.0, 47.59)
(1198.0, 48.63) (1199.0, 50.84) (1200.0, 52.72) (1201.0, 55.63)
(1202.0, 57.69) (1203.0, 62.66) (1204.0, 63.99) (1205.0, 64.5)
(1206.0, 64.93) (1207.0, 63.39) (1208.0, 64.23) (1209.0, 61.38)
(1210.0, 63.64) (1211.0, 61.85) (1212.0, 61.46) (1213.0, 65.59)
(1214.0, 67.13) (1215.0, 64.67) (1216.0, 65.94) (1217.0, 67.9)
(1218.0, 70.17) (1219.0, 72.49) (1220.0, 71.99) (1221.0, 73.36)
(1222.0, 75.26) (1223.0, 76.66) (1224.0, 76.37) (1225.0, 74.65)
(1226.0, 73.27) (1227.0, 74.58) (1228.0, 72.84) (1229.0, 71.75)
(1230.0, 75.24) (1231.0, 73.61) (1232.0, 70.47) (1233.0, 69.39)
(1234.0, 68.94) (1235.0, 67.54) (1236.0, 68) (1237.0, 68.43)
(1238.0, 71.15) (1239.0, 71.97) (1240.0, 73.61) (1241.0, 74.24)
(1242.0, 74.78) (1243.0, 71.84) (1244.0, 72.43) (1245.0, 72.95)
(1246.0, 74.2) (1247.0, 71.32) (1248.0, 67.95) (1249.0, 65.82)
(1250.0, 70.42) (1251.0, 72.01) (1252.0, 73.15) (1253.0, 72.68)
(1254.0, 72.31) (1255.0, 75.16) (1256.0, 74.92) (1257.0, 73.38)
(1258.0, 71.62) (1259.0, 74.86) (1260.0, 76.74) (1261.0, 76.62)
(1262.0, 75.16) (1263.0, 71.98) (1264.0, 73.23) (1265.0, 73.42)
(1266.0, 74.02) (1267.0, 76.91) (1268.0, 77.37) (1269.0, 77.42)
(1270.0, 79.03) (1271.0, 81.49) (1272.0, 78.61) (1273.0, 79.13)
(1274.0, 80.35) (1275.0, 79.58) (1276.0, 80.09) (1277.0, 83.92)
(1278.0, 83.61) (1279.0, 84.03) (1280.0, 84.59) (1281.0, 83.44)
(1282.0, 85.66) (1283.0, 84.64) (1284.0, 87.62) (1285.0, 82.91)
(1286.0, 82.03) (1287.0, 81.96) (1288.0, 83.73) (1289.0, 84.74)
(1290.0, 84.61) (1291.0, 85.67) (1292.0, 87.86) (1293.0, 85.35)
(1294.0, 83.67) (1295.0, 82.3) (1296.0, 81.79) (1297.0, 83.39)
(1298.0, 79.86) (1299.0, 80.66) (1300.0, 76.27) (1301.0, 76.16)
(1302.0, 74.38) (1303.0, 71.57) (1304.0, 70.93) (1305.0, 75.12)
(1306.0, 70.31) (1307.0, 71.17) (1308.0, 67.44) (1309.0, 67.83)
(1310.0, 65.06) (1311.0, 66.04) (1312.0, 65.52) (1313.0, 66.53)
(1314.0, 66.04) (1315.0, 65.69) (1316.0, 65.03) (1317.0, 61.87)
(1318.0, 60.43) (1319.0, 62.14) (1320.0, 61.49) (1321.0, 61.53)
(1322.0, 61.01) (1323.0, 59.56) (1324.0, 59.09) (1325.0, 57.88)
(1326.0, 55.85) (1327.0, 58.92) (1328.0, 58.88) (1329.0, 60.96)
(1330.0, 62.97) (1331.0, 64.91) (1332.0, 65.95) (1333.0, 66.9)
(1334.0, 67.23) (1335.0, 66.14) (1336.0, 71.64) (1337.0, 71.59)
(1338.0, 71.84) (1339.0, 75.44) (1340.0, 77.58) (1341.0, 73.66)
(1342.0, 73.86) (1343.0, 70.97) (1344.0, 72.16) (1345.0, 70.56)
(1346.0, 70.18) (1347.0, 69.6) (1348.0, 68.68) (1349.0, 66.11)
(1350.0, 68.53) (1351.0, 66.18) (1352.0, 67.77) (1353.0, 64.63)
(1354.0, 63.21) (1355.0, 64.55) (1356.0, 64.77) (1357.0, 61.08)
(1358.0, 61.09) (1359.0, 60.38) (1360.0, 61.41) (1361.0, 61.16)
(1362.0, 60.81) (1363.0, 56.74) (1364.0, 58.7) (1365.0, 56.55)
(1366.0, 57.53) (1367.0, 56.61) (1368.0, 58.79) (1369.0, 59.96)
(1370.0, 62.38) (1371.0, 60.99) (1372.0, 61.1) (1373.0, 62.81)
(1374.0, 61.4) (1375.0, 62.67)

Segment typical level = 71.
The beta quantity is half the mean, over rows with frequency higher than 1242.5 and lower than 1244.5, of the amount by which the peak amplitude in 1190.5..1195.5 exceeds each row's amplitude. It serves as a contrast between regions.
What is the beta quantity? -13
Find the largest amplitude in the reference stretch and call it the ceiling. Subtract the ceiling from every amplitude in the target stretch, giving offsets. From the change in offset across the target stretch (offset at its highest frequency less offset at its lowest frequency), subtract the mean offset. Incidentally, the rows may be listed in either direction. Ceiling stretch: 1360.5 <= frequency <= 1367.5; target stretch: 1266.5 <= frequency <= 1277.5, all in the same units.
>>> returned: -11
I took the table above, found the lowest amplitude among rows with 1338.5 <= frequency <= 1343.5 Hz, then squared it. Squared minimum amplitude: 5037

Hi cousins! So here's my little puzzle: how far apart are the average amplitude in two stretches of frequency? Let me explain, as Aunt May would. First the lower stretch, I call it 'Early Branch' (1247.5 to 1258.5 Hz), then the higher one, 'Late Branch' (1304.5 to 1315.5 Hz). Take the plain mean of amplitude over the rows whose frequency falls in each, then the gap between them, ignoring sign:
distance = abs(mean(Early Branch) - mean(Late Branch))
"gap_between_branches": 4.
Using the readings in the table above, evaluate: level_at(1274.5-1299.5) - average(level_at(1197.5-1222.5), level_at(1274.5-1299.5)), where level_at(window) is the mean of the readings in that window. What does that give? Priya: 10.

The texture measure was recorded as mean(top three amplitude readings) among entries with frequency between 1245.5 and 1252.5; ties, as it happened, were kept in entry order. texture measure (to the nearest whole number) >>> 73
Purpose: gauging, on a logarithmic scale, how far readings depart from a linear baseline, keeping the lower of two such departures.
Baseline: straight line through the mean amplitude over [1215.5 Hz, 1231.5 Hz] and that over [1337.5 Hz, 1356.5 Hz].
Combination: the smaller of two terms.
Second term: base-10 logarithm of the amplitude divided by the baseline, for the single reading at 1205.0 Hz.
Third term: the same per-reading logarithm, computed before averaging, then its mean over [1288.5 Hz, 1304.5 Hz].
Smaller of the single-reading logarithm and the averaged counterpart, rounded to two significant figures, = -0.056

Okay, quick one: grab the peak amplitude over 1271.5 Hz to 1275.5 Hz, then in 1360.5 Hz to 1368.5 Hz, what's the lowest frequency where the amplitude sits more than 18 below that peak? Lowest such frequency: 1361.0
